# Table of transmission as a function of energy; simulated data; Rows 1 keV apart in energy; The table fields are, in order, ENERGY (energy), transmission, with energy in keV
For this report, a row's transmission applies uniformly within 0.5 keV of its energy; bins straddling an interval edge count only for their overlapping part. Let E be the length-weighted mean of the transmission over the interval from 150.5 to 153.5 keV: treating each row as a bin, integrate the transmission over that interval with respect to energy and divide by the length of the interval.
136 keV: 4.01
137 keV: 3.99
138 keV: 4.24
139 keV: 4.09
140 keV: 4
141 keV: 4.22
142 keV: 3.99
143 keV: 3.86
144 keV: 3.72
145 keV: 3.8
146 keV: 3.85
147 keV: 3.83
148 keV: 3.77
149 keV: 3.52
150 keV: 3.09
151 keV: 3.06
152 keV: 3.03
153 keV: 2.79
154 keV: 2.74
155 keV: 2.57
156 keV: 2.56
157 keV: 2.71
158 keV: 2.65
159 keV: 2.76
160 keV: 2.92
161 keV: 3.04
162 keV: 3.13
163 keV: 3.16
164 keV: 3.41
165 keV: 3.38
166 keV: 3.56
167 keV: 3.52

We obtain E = 2.96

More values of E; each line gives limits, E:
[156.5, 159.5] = 2.71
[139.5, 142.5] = 4.07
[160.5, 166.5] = 3.28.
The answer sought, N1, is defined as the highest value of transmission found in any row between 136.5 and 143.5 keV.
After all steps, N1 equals 4.24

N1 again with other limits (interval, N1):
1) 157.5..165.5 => 3.41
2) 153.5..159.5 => 2.76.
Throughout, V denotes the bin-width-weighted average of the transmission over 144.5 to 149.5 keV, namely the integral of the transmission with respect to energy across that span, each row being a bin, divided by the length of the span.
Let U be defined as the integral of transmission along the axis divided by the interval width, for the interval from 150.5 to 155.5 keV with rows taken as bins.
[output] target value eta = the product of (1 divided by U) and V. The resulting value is 1.32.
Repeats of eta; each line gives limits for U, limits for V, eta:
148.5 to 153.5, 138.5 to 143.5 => 1.30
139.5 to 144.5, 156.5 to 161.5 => 0.71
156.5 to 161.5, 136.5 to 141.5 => 1.46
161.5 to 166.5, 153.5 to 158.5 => 0.80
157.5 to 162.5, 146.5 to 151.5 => 1.19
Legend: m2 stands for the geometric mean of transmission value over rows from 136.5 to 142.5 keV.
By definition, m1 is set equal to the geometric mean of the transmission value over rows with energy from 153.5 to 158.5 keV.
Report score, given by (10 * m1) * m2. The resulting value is 108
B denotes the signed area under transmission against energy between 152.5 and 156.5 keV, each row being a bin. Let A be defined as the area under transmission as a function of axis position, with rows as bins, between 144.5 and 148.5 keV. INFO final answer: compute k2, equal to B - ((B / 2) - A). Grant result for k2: 20.6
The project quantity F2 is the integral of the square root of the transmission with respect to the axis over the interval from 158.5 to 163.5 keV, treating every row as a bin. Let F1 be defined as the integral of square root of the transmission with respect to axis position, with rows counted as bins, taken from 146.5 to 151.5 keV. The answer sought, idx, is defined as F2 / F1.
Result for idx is 0.93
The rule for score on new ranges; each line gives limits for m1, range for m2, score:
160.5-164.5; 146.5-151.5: 109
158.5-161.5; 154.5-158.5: 76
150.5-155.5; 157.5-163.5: 83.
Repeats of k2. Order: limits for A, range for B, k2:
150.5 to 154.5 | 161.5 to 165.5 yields 18.2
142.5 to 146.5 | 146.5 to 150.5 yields 22.3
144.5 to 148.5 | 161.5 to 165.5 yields 21.8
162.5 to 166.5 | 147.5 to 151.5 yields 20.2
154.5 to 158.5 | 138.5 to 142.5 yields 18.6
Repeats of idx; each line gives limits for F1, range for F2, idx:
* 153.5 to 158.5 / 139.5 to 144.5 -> 1.22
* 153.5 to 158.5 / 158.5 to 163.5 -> 1.06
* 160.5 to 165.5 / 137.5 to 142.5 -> 1.13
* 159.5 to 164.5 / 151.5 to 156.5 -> 0.93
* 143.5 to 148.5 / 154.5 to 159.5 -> 0.84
